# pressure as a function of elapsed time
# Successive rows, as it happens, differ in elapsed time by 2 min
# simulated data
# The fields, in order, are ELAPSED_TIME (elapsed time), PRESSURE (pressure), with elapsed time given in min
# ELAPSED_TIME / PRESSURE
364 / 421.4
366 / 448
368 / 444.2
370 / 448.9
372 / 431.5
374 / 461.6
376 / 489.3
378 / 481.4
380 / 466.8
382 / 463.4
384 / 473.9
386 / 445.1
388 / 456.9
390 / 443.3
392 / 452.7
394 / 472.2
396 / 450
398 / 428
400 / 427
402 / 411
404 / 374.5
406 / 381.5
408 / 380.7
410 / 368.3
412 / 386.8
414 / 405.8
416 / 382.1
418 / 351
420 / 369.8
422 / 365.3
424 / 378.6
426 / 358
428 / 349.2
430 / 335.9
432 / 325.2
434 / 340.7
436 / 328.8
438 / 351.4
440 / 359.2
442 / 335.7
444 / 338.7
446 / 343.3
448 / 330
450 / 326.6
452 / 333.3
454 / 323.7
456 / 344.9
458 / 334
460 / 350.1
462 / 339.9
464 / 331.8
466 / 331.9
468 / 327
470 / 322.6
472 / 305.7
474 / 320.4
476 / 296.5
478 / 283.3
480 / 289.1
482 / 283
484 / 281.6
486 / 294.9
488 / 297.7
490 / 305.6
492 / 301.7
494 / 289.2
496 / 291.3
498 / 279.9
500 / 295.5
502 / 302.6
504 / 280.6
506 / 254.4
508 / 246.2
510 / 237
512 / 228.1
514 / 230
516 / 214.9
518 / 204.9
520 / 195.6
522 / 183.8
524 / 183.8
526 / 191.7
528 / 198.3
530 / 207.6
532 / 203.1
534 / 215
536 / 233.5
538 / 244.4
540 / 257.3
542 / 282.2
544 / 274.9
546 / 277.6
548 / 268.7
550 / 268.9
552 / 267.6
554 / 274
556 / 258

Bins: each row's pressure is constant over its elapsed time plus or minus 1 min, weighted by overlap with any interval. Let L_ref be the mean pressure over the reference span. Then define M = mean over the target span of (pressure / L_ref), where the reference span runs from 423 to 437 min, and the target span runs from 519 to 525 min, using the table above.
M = 0.54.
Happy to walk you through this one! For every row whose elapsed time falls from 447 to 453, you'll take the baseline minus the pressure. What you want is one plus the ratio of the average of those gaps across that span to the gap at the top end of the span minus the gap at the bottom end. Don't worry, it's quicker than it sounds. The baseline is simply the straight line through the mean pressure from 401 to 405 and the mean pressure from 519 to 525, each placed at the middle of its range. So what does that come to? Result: 3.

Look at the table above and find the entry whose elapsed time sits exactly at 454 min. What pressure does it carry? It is 323.7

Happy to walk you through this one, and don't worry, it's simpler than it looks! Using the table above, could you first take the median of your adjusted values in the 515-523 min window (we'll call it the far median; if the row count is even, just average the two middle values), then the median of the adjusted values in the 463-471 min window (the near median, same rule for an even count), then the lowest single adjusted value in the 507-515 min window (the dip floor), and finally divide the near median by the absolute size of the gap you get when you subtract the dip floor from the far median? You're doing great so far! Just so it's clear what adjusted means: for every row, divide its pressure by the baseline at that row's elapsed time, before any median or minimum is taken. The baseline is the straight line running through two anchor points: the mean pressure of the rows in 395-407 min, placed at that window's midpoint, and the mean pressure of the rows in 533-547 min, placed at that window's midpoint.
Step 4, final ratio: 13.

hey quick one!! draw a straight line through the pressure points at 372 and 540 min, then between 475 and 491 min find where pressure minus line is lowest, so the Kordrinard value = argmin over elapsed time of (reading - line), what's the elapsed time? 478 min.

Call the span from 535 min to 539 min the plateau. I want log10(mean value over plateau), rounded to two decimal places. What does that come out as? 2.38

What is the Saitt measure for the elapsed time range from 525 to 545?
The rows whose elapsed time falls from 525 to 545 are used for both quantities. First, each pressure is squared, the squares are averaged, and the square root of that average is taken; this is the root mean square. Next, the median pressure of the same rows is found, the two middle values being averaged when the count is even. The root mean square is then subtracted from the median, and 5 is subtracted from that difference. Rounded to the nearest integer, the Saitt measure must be -14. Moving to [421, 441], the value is -4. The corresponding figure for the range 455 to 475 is -4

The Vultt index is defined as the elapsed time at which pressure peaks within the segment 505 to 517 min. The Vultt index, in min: 506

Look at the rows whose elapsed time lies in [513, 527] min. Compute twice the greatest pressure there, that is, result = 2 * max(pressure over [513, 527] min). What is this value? 460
